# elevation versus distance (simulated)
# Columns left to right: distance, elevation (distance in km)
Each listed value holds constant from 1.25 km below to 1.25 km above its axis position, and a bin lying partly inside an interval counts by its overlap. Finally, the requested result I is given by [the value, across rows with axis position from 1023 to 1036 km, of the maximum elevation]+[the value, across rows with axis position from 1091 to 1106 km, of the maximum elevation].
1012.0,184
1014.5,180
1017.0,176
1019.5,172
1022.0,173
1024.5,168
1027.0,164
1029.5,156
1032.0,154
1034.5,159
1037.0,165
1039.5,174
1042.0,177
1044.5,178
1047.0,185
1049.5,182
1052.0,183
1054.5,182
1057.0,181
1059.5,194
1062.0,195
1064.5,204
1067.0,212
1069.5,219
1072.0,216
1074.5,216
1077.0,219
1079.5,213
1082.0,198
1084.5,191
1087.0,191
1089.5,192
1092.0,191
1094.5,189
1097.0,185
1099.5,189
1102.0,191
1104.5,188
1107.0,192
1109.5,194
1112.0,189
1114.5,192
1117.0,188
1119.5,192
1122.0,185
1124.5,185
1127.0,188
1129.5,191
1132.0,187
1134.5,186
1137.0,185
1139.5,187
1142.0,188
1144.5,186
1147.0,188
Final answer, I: 359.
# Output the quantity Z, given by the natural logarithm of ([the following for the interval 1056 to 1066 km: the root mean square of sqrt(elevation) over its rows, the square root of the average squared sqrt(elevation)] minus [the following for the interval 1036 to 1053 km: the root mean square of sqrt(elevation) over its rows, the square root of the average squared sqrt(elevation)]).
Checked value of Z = -0.5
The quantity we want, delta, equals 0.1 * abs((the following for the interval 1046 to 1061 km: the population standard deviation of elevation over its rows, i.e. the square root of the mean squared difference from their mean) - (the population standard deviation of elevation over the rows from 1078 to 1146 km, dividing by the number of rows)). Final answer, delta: 0.1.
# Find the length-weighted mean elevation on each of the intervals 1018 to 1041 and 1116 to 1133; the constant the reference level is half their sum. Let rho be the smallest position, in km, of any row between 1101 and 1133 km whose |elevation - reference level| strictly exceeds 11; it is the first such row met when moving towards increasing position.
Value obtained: 1102.0 km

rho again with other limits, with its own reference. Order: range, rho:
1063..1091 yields 1064.5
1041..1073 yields 1059.5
